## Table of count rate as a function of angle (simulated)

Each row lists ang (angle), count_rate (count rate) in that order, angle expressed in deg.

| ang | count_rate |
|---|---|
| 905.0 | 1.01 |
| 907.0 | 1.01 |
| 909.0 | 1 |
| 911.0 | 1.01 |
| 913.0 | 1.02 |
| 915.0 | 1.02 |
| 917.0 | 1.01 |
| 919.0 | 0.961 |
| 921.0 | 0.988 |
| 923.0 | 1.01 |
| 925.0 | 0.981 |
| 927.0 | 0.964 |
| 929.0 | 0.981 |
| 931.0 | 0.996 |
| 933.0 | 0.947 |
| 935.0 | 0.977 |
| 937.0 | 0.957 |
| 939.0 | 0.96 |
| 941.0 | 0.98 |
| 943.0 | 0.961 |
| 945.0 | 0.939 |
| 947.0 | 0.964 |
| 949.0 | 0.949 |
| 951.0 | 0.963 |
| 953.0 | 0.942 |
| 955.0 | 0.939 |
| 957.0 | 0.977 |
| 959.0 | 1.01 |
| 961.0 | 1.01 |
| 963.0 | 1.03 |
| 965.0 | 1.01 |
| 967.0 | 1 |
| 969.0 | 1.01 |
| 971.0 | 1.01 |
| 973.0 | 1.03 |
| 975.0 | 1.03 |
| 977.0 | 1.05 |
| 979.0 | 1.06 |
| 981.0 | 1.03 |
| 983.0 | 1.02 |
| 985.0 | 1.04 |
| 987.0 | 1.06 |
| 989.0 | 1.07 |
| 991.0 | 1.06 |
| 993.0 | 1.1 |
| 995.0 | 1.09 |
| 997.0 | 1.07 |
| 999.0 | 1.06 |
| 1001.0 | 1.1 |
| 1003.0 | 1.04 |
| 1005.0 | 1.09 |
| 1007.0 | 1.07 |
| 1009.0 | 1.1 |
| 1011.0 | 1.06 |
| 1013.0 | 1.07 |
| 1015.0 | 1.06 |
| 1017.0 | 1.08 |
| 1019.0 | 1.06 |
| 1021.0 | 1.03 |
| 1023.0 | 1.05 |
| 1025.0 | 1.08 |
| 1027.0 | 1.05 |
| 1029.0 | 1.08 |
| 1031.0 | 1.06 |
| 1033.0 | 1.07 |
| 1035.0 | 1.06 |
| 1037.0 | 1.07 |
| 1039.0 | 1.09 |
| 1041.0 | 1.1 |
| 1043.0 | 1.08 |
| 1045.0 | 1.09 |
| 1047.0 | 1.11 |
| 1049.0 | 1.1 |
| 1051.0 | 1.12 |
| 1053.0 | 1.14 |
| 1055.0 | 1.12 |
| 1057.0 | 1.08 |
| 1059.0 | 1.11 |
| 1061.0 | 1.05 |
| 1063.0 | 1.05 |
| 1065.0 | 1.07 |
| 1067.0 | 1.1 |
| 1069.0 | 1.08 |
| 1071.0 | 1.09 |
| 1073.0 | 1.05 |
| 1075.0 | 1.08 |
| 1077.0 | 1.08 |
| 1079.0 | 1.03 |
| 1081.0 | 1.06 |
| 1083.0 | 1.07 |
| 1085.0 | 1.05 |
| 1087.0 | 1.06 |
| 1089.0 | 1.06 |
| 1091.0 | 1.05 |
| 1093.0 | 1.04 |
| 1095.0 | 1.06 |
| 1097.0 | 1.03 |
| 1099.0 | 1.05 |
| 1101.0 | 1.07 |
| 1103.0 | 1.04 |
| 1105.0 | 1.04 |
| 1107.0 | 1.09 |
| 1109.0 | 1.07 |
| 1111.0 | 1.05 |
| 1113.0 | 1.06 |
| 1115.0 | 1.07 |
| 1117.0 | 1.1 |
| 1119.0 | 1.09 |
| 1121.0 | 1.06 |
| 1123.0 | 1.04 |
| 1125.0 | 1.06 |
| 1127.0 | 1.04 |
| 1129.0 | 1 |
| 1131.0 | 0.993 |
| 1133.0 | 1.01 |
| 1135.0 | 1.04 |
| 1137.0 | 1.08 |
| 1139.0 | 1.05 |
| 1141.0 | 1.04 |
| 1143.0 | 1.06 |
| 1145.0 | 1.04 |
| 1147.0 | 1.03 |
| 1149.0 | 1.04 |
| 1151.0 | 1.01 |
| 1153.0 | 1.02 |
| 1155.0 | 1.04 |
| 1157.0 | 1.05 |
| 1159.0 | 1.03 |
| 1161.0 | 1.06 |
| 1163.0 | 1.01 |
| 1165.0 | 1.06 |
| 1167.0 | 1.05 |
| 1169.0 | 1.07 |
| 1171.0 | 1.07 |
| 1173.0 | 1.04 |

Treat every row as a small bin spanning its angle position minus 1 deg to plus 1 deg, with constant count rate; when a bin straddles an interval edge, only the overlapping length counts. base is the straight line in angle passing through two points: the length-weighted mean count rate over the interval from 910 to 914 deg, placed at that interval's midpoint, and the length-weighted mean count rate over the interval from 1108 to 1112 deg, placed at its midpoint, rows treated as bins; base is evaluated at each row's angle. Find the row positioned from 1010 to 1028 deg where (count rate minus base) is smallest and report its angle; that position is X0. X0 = 1021.0 deg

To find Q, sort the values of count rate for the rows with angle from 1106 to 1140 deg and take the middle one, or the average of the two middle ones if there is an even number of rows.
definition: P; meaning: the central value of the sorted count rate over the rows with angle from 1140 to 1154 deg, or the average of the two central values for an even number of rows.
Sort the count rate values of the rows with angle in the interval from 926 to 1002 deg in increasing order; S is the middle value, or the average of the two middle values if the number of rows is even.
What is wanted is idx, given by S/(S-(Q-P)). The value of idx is 1.02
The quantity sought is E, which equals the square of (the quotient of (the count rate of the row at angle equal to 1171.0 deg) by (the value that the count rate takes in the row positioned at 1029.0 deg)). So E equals 0.98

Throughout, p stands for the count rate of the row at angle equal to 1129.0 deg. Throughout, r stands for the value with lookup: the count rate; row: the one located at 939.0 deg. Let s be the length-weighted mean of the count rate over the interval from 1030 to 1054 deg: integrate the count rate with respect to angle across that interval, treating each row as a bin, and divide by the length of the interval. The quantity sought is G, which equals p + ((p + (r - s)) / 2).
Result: 1.43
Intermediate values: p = 1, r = 0.96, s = 1.091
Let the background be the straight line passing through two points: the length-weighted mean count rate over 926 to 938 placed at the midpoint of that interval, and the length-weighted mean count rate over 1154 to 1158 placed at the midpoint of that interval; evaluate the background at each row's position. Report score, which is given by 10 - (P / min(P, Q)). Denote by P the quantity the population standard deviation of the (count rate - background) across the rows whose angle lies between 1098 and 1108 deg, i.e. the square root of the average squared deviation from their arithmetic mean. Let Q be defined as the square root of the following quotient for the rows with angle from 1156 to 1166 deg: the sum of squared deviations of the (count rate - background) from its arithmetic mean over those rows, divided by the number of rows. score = 9.0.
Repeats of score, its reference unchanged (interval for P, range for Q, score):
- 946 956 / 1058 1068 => 9.0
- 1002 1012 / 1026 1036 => 7.9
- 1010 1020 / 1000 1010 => 9.0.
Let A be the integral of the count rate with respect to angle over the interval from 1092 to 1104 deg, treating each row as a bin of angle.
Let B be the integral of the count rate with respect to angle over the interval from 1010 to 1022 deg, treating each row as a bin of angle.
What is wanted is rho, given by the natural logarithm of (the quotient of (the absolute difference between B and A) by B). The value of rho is -4.51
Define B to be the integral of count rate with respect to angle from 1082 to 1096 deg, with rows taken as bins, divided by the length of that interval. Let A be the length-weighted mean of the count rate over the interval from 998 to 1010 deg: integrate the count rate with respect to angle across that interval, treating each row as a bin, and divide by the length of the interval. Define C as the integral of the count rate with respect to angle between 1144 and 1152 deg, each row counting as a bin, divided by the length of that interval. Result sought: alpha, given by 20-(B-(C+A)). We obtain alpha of 21.1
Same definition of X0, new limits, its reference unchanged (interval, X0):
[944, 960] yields 955.0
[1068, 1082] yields 1079.0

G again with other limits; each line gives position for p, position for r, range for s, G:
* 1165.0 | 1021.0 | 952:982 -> 1.60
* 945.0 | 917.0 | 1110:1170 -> 1.39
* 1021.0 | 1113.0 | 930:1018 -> 1.56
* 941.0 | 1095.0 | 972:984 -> 1.48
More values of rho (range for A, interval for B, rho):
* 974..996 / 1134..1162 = -1.59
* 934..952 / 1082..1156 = -0.25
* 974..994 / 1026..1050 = -1.67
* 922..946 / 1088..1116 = -1.55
